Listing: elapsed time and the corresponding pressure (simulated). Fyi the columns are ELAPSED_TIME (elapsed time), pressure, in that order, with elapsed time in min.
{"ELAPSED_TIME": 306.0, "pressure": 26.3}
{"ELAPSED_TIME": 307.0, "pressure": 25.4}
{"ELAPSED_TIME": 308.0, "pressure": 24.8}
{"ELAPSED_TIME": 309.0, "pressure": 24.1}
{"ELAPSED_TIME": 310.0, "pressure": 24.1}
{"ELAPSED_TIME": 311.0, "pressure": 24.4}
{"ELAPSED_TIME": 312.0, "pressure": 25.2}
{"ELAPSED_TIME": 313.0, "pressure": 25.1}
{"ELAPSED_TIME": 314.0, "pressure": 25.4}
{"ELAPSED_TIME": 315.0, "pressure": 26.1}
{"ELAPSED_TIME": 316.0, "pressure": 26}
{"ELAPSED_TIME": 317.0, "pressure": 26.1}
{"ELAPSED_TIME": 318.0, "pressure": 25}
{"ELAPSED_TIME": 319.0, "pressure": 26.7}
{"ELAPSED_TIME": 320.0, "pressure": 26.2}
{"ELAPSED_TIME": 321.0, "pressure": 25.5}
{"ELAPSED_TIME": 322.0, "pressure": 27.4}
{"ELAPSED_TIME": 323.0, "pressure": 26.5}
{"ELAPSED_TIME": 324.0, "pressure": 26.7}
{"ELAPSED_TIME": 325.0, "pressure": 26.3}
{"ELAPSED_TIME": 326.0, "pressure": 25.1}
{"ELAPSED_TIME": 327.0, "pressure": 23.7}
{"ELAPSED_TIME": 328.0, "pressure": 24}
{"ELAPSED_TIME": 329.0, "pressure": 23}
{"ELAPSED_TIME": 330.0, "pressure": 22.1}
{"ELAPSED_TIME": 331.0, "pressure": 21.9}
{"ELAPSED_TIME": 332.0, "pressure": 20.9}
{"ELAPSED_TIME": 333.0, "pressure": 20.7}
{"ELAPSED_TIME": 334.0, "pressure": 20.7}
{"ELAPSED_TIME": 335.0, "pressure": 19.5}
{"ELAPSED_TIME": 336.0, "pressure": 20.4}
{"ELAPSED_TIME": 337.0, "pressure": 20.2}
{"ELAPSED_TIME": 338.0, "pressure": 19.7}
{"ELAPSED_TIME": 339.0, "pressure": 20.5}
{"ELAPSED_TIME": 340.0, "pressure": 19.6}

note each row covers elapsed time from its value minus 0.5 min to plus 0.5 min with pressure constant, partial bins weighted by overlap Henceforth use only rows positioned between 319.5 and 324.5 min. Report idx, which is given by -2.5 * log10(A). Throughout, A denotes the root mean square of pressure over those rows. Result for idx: -3.56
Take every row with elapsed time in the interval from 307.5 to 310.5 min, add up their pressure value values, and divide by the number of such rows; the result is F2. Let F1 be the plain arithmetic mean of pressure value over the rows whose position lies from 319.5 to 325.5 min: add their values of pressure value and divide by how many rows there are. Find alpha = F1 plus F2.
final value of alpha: 50.8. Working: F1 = 26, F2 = 24.3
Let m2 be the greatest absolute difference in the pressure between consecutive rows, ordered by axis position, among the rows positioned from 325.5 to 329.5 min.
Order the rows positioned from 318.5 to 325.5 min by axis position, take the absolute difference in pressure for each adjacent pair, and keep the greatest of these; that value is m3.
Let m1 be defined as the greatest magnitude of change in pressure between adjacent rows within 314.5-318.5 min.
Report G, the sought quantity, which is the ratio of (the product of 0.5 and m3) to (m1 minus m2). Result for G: -3.2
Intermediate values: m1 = 1.1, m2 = 1.40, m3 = 1.9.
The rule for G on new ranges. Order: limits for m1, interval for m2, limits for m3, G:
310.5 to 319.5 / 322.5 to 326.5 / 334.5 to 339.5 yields 0.9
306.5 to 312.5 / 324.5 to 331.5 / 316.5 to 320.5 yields -1.4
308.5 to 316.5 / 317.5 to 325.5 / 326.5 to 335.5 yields -0.5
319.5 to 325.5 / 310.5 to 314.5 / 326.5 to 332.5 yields 0.5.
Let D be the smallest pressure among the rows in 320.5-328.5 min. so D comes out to 23.7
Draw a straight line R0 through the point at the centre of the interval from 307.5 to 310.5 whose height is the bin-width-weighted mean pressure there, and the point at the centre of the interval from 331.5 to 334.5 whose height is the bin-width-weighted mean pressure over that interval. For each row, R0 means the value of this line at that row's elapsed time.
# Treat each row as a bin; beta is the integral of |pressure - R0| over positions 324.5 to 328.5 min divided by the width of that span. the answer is 3.0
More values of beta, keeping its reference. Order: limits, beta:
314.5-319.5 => 2.8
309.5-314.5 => 1.0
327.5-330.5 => 1.7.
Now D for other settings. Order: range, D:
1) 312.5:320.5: 25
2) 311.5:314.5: 25.1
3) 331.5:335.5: 19.5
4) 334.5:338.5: 19.5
